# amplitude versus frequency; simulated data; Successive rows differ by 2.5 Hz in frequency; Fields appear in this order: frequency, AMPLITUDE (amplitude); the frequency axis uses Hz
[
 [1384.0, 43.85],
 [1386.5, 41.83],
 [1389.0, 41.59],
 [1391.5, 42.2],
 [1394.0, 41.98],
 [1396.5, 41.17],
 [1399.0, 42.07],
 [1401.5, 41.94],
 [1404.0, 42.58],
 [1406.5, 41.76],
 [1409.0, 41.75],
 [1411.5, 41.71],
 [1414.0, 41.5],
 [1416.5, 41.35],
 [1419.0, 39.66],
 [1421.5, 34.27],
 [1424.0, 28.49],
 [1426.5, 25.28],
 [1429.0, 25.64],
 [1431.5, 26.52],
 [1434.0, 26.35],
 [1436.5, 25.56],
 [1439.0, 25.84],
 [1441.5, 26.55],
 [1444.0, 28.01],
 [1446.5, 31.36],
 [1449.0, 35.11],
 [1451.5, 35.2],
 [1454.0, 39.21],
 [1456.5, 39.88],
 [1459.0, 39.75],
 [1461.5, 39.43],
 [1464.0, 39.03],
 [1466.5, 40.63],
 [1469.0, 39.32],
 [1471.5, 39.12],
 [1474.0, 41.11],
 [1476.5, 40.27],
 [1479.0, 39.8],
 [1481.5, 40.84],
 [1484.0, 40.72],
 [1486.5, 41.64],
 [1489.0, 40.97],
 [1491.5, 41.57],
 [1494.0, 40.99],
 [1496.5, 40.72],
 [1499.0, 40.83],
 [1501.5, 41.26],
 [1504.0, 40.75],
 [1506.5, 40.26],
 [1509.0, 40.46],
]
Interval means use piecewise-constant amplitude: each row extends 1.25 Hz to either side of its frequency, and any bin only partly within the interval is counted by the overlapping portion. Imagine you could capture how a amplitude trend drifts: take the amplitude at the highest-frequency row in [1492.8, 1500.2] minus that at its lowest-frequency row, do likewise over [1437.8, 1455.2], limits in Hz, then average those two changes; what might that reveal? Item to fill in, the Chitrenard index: 6.6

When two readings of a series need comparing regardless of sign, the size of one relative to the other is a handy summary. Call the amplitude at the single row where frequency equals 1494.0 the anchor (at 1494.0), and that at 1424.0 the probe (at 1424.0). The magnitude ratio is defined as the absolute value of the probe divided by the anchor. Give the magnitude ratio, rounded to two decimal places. 0.70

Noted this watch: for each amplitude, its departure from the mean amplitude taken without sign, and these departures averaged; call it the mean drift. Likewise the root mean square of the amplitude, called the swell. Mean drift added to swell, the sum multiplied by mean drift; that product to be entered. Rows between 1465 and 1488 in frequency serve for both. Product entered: 28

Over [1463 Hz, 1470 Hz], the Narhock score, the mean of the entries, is 39.7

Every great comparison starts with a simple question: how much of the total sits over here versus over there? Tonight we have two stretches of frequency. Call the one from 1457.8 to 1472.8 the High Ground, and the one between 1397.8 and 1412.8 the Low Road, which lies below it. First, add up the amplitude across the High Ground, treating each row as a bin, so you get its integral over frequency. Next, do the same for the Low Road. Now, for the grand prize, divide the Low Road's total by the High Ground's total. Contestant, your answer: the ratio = 1.1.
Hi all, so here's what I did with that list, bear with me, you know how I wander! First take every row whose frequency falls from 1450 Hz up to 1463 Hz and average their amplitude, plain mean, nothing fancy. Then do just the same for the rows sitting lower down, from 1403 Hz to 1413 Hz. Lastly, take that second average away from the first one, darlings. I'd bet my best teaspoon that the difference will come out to -3.3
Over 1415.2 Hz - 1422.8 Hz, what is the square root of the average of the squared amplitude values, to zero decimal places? 39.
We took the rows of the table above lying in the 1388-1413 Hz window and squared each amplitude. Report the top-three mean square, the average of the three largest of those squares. 1788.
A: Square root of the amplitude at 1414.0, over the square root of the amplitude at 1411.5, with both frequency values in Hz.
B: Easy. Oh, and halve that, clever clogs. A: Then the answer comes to 0.499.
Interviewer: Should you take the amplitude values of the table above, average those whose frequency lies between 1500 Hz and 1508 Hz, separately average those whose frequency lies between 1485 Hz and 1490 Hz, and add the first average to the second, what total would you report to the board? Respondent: 82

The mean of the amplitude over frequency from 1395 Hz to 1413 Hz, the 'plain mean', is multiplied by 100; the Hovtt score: 4185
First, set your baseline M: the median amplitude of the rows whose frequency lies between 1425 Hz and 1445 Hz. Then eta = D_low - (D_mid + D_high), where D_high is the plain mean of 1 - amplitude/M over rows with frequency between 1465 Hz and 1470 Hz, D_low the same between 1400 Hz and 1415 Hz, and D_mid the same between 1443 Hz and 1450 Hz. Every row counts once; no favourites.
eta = 0.13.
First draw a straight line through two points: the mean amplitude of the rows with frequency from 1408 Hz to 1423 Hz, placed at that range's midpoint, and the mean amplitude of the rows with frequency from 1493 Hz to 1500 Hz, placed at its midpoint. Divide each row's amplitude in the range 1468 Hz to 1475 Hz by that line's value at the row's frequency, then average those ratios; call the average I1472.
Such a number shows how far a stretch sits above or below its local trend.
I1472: 0.98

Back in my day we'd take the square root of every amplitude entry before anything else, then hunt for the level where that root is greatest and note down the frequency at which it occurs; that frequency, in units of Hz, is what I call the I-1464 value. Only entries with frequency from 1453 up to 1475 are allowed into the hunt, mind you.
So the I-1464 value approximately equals 1474.0 Hz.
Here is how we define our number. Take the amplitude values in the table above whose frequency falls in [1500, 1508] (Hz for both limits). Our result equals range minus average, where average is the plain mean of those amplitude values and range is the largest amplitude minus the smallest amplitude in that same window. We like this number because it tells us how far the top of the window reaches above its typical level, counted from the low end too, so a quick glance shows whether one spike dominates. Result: -40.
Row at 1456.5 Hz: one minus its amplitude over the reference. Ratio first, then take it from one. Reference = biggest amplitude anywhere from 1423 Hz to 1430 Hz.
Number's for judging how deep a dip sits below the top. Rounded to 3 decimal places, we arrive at -0.400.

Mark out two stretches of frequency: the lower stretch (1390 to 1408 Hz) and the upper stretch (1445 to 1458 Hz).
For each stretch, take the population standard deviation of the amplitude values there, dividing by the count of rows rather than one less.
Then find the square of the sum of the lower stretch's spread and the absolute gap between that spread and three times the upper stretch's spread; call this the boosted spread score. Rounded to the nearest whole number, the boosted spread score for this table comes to 87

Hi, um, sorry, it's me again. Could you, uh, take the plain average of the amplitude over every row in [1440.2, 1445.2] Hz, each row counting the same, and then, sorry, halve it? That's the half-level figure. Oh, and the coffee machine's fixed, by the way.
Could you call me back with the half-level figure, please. 13.6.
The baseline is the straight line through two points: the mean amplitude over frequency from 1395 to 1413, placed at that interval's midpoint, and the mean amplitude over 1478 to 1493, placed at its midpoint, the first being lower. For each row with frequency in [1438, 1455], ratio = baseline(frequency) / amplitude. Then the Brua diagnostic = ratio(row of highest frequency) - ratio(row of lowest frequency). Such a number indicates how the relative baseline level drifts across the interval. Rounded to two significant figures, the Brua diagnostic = -0.55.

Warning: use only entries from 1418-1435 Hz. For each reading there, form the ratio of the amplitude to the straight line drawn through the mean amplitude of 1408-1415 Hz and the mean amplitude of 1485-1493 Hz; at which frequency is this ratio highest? 1419.0 Hz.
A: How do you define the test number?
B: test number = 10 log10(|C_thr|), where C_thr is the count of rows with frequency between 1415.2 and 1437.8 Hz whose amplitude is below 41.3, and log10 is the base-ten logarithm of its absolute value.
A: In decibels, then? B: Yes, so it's 9.03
